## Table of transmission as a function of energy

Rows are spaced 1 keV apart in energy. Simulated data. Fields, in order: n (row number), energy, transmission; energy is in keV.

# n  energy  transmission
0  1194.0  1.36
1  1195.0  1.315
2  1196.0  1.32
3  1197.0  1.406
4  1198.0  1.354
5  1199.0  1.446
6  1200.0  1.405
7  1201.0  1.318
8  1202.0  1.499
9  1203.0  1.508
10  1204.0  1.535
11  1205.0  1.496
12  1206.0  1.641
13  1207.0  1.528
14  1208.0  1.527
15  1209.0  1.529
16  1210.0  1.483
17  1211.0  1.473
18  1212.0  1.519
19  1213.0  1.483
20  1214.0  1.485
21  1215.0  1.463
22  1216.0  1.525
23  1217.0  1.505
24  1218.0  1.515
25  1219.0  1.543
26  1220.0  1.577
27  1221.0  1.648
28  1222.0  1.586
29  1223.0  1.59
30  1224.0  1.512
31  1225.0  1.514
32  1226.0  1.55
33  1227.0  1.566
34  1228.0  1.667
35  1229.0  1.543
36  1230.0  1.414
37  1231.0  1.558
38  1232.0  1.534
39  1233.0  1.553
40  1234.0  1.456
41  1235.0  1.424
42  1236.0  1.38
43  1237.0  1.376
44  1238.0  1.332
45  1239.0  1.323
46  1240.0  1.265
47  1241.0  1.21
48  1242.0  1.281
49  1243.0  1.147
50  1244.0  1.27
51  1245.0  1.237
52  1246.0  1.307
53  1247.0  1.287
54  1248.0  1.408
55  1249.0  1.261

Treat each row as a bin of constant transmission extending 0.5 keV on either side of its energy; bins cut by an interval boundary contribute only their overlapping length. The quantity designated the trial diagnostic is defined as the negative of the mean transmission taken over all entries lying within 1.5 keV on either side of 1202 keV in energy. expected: -1.44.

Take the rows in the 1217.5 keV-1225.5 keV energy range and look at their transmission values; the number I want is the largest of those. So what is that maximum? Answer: 1.648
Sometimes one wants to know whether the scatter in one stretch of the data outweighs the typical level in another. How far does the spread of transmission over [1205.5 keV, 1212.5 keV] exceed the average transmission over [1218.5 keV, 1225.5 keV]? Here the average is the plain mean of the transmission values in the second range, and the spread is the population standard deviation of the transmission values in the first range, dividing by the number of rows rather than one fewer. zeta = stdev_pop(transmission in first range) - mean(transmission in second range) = -1.52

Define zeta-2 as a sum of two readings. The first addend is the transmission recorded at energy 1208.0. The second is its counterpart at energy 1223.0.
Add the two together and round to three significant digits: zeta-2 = 3.12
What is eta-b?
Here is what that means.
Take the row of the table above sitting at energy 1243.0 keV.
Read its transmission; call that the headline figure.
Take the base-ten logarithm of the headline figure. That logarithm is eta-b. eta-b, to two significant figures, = 0.060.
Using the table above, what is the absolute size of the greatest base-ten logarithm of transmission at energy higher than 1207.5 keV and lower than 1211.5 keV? 0.184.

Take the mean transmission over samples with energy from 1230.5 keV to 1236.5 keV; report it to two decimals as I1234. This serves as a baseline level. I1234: 1.48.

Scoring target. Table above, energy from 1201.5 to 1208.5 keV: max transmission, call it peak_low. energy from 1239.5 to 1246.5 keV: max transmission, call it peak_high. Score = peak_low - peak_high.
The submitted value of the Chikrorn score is 0.33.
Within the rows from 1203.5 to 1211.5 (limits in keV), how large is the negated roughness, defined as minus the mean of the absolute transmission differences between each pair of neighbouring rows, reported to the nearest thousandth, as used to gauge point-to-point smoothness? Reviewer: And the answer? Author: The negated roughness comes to -0.051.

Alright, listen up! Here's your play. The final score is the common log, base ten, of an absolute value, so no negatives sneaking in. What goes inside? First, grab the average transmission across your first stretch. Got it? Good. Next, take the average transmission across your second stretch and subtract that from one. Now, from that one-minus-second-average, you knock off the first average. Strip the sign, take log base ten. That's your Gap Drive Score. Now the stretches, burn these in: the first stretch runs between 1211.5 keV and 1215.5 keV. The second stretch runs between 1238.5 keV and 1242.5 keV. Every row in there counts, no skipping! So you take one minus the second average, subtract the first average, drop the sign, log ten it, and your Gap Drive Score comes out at 0.24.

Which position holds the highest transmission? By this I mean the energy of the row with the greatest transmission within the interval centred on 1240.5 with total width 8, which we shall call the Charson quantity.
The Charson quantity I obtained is 1237.0 keV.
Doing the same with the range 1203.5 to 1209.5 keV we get 1206.0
